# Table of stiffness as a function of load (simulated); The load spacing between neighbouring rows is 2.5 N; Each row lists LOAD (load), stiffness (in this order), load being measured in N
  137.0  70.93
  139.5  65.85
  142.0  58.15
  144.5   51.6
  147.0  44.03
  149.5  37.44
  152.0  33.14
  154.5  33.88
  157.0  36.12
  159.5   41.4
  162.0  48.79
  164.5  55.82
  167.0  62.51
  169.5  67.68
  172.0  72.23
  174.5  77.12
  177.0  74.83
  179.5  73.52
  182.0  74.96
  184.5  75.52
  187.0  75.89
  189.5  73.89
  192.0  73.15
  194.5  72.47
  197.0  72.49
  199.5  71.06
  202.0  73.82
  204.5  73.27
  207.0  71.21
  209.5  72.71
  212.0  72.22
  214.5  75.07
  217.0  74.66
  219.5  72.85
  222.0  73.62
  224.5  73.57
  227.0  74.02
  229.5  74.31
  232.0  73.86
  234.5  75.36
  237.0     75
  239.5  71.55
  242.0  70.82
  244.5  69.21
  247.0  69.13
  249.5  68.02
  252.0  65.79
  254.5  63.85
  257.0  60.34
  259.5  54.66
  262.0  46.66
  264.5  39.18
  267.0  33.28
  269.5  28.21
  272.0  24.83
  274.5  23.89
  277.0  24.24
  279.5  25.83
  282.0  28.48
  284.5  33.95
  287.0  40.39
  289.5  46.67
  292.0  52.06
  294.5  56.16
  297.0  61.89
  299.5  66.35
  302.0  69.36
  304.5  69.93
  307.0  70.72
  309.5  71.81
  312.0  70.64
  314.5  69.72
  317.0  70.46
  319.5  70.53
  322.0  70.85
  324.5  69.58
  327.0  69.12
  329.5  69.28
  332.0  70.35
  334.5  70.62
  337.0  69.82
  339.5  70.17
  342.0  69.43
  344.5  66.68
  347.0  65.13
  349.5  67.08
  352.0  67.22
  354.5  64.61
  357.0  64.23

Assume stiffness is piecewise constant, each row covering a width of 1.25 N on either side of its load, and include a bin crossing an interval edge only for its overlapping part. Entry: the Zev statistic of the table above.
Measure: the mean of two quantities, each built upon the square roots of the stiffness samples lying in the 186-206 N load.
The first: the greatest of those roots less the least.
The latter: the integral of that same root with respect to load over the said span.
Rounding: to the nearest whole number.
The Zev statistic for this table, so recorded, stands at 86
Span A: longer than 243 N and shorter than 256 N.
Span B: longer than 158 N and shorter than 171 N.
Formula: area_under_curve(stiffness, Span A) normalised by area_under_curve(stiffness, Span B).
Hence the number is 1.22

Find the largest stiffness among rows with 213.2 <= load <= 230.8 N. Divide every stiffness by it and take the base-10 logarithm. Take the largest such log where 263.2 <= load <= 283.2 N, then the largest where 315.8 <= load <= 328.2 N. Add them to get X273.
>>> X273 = -0.31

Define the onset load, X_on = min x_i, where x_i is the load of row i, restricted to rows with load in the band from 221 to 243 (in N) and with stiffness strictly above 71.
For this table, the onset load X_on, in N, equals 222.0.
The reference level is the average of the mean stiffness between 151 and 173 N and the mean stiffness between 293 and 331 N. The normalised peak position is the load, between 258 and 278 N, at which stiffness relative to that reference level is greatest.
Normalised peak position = 259.5 N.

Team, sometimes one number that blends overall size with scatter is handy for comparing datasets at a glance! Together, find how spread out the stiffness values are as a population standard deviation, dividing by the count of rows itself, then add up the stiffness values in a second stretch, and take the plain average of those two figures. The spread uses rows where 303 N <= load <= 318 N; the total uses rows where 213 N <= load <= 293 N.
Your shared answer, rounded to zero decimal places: 892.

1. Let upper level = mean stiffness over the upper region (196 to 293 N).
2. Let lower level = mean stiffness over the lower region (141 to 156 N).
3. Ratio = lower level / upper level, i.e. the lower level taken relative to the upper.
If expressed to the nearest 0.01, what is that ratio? 0.73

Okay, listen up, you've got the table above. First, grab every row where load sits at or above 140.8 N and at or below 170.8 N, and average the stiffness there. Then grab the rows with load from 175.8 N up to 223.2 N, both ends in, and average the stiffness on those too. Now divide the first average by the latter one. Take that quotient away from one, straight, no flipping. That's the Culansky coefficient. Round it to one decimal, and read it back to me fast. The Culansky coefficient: 0.4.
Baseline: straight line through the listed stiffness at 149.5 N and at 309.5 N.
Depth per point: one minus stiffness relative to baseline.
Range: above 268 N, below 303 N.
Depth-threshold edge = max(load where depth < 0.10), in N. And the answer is 302.0 N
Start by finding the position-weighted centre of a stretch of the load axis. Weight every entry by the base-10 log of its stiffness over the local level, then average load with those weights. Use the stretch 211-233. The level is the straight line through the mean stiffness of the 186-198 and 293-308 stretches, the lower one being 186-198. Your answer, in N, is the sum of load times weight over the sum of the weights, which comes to 223.7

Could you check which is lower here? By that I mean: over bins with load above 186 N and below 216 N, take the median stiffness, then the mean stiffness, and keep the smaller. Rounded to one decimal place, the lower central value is 72.9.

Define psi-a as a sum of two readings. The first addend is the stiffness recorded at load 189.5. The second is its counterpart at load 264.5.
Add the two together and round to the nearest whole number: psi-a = 113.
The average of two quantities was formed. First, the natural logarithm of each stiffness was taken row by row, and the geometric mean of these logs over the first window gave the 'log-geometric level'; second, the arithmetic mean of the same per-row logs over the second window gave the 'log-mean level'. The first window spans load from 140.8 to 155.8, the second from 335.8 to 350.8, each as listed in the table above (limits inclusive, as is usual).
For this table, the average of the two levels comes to 3.98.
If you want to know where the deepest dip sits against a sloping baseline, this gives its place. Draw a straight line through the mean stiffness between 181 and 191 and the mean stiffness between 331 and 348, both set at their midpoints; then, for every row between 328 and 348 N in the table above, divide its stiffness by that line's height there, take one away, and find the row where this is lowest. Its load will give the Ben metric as 347.0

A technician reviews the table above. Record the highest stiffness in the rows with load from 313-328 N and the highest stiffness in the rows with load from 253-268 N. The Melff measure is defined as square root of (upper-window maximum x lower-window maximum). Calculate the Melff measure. 67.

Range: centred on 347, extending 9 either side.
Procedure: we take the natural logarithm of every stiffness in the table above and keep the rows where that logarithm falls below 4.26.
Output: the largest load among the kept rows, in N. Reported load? 354.5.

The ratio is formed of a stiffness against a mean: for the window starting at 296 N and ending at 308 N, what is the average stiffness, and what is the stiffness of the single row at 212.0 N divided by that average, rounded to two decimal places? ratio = 1.07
